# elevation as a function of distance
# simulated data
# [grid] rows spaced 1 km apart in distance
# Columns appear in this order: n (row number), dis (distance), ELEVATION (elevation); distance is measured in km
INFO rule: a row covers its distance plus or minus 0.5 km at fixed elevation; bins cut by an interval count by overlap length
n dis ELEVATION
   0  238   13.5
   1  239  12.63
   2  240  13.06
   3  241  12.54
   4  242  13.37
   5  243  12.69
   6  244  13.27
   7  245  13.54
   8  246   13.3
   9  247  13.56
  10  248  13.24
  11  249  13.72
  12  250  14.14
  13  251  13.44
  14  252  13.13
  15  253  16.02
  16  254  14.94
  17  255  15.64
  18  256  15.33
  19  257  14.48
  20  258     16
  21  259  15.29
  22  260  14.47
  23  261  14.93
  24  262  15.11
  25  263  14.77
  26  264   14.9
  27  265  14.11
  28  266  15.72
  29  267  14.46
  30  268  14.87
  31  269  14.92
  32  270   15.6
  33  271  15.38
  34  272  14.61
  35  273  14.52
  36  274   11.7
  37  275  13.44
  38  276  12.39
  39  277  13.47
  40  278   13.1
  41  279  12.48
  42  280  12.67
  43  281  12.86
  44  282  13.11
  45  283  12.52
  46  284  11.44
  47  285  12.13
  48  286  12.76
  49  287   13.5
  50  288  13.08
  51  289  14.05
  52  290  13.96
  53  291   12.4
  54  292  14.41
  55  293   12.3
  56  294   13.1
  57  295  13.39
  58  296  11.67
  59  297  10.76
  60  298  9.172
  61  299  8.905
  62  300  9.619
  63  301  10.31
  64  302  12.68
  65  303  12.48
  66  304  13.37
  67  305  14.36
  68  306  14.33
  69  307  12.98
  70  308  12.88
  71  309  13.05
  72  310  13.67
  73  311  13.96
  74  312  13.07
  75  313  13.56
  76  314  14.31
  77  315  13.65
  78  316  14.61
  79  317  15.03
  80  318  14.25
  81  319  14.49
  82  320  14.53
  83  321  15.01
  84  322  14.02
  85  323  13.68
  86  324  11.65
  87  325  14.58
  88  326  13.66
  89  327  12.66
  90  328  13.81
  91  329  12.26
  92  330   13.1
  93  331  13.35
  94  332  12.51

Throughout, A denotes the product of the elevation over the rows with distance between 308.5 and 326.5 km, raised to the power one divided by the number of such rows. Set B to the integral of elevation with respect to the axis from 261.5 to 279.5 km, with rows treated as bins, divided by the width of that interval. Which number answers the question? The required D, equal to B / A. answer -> 1.02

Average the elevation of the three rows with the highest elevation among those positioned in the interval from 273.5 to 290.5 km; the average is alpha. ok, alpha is 13.8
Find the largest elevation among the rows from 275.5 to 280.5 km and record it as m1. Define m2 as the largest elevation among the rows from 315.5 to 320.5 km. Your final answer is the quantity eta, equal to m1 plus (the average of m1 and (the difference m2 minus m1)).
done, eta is 21.0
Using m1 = 13.47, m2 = 15.03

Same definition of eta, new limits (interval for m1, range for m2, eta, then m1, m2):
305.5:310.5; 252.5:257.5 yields 22.3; 14.33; 16.02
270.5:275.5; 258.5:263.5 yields 23.0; 15.38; 15.29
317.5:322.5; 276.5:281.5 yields 21.7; 15.01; 13.47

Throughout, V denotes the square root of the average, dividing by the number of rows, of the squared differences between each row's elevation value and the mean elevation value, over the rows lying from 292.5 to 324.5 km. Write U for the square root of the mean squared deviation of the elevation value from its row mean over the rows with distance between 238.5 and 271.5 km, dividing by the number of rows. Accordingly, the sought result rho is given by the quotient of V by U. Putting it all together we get 1.59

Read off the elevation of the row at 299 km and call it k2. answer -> 8.905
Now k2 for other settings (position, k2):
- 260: 14.47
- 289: 14.05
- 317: 15.03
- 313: 13.56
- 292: 14.41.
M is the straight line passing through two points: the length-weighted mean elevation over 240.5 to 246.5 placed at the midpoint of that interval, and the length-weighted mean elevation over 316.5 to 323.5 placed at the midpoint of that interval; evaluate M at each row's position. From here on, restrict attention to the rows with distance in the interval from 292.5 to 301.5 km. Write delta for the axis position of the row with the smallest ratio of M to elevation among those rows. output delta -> 295 km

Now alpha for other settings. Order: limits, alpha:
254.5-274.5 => 15.8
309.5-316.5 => 14.3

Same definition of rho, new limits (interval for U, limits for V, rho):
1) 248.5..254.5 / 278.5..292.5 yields 0.79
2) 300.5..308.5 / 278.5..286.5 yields 0.41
